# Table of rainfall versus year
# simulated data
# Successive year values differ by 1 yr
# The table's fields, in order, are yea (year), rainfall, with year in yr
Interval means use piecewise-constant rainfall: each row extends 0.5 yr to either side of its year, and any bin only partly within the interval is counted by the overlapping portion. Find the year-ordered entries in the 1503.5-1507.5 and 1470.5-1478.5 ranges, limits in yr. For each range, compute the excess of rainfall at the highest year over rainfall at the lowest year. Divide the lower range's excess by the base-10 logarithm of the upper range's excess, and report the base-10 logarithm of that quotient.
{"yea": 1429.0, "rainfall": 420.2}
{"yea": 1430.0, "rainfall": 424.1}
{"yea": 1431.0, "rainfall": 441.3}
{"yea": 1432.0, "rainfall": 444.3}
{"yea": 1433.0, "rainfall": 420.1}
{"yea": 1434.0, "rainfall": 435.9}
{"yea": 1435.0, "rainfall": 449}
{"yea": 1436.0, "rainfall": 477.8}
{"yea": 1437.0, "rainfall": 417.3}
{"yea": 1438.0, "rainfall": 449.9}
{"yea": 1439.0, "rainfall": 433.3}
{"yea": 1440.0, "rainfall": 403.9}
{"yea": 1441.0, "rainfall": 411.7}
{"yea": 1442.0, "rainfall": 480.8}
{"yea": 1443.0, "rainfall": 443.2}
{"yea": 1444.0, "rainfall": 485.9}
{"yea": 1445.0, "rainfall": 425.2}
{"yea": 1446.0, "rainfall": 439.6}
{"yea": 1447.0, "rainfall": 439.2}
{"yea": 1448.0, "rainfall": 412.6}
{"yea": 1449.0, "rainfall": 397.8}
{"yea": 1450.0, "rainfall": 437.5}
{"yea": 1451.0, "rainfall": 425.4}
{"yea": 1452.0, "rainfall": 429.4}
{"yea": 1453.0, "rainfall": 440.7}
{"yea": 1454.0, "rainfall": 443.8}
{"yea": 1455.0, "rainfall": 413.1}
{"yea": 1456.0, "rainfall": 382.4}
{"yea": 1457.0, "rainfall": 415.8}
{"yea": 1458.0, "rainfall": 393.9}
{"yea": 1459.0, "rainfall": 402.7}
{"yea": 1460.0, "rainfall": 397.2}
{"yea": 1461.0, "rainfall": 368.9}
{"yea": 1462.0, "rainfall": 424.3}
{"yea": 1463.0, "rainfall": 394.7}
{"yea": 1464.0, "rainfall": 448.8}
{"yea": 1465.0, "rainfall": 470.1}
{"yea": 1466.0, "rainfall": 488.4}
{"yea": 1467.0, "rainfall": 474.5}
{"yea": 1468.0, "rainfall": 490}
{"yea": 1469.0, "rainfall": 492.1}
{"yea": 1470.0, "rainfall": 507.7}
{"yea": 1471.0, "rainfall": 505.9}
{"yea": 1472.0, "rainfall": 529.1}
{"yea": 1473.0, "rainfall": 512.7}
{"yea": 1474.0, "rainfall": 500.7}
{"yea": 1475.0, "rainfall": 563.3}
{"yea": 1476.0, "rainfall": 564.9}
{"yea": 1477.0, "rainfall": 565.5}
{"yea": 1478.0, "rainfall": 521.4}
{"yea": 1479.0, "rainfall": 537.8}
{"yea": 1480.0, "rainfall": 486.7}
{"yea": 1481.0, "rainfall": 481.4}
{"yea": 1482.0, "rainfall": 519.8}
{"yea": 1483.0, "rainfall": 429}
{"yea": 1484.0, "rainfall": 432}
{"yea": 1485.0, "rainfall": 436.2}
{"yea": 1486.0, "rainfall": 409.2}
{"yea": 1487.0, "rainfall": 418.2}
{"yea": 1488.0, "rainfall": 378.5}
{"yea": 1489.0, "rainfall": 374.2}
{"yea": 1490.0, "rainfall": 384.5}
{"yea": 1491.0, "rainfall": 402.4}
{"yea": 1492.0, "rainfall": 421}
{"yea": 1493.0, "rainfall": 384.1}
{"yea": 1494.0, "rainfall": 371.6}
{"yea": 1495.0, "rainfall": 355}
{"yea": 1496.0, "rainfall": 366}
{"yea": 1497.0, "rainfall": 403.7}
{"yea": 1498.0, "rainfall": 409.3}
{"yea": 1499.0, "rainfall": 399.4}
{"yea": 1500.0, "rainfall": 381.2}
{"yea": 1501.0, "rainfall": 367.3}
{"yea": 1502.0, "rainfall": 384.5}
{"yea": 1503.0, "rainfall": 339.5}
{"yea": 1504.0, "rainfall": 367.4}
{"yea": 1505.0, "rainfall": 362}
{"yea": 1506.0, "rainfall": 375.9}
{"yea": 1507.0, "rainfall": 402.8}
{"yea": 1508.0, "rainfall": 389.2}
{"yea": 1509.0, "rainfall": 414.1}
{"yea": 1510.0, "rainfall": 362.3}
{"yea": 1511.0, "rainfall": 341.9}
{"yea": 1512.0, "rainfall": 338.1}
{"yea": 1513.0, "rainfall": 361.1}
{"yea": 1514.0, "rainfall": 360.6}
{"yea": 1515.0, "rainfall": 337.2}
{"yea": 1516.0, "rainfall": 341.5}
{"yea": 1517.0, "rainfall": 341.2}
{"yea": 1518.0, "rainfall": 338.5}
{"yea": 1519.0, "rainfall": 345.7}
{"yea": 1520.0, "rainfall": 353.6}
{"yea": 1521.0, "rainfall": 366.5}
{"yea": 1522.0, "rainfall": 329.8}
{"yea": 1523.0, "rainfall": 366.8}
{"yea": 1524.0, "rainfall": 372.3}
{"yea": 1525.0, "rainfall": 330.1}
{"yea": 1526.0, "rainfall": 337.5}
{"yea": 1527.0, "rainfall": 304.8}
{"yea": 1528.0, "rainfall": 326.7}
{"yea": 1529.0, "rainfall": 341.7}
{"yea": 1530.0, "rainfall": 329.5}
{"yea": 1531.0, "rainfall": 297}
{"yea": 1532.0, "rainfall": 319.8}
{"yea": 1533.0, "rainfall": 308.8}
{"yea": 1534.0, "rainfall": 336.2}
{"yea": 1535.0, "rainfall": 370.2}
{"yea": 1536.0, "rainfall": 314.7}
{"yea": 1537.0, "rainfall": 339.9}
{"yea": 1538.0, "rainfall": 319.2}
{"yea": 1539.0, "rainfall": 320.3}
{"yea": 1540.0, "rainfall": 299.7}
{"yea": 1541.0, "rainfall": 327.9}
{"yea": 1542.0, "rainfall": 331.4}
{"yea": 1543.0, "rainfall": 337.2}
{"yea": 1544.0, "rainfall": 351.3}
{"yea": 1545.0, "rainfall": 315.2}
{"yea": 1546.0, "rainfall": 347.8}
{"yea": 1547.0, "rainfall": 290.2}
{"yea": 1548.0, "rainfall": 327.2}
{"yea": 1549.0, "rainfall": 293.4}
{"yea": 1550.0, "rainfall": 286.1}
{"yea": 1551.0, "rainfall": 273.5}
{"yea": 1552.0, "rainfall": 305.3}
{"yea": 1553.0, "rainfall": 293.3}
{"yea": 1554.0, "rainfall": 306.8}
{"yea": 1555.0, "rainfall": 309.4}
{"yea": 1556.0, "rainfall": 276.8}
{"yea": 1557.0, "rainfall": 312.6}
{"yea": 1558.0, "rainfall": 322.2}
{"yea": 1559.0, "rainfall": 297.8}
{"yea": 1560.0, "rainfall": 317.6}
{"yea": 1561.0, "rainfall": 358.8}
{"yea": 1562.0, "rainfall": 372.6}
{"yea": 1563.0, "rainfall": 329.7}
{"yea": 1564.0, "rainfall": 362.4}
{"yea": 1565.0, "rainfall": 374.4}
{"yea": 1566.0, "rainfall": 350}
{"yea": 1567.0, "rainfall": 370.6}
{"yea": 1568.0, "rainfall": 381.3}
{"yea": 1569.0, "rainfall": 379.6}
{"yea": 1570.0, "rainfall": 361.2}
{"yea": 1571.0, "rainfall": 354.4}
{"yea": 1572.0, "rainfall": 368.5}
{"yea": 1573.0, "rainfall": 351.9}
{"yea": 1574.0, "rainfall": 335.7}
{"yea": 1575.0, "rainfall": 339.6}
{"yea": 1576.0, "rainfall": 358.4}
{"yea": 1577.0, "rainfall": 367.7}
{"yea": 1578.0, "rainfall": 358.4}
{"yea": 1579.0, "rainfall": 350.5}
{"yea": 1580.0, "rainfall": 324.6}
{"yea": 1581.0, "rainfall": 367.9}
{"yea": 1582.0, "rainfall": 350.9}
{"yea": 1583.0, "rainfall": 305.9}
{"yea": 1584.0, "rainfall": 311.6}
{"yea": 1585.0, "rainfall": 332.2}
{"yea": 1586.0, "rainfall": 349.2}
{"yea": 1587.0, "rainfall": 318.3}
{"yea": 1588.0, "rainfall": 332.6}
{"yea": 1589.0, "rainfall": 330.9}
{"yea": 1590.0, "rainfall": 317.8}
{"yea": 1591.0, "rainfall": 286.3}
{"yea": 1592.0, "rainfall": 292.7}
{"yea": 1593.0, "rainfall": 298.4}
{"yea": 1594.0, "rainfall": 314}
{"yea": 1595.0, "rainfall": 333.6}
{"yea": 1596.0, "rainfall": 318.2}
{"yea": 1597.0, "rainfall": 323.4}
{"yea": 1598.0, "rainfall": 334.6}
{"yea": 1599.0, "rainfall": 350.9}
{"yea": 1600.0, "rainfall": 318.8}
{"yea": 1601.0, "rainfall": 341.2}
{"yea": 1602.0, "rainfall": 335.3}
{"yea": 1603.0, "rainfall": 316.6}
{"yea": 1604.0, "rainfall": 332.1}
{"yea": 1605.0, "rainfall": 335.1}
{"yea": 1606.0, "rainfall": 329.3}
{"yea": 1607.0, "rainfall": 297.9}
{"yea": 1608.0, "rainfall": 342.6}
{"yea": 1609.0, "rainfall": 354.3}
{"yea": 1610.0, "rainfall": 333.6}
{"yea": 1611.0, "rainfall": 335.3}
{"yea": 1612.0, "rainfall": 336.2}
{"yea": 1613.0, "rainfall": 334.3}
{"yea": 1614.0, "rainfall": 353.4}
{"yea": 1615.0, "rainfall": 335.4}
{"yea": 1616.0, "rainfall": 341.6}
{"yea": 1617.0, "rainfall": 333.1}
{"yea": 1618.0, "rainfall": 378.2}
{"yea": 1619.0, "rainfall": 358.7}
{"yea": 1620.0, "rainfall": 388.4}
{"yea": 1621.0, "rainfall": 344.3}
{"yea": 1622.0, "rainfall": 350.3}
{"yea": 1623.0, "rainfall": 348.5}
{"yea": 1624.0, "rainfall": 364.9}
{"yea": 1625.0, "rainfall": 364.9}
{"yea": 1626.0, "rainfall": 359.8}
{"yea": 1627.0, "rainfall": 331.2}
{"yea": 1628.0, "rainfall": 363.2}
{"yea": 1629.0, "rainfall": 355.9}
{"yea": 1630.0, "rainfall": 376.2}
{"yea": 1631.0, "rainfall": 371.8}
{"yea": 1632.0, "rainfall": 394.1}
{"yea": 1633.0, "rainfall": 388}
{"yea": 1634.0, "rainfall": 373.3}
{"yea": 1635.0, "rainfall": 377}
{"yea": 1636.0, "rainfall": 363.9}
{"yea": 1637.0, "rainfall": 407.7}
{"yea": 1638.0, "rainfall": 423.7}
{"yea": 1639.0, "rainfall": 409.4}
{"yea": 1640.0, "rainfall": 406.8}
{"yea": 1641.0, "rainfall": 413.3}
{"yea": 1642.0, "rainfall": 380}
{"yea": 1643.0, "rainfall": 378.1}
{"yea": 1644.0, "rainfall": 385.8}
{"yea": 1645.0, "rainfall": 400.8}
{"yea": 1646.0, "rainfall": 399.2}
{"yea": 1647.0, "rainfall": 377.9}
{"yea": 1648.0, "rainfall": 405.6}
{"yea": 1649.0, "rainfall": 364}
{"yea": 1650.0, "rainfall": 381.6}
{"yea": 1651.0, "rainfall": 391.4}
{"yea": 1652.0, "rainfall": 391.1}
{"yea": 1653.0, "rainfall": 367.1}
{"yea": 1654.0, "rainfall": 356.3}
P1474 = 1.00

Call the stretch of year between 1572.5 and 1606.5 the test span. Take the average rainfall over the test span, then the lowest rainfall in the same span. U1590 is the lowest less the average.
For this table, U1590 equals -45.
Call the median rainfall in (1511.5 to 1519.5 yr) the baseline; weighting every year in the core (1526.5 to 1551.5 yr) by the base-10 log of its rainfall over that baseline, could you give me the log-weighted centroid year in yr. 1541.4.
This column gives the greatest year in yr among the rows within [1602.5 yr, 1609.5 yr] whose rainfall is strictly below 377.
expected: 1609.0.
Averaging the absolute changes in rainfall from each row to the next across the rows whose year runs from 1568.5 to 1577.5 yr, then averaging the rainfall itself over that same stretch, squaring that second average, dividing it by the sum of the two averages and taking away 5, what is 340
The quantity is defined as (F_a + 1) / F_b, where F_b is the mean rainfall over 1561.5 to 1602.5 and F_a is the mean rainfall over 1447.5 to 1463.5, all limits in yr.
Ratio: 1.21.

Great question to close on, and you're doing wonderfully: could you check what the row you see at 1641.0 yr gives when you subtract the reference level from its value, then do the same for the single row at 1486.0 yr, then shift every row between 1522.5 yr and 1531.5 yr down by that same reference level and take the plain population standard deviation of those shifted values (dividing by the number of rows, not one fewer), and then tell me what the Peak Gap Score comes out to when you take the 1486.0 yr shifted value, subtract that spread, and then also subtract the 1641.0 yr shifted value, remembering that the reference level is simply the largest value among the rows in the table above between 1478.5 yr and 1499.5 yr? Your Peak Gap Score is -27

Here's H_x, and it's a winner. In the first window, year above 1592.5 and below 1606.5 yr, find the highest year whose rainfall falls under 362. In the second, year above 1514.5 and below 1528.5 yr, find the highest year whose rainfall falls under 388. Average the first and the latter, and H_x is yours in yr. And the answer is 1567.0 yr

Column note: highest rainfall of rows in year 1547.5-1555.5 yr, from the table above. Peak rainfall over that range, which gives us 327.2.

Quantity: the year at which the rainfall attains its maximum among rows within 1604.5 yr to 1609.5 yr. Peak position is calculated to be 1609.0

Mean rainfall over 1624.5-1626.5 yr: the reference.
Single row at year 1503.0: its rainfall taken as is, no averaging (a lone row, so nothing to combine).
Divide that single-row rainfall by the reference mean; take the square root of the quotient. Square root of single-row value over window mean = 0.97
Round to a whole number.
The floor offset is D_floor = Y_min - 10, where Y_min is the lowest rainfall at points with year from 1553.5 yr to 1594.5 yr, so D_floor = 267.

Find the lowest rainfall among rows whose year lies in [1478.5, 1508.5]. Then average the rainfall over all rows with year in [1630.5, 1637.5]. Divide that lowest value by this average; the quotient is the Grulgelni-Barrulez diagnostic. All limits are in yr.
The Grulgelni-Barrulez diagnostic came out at 0.888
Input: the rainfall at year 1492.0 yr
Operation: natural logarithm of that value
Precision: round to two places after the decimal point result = 6.04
